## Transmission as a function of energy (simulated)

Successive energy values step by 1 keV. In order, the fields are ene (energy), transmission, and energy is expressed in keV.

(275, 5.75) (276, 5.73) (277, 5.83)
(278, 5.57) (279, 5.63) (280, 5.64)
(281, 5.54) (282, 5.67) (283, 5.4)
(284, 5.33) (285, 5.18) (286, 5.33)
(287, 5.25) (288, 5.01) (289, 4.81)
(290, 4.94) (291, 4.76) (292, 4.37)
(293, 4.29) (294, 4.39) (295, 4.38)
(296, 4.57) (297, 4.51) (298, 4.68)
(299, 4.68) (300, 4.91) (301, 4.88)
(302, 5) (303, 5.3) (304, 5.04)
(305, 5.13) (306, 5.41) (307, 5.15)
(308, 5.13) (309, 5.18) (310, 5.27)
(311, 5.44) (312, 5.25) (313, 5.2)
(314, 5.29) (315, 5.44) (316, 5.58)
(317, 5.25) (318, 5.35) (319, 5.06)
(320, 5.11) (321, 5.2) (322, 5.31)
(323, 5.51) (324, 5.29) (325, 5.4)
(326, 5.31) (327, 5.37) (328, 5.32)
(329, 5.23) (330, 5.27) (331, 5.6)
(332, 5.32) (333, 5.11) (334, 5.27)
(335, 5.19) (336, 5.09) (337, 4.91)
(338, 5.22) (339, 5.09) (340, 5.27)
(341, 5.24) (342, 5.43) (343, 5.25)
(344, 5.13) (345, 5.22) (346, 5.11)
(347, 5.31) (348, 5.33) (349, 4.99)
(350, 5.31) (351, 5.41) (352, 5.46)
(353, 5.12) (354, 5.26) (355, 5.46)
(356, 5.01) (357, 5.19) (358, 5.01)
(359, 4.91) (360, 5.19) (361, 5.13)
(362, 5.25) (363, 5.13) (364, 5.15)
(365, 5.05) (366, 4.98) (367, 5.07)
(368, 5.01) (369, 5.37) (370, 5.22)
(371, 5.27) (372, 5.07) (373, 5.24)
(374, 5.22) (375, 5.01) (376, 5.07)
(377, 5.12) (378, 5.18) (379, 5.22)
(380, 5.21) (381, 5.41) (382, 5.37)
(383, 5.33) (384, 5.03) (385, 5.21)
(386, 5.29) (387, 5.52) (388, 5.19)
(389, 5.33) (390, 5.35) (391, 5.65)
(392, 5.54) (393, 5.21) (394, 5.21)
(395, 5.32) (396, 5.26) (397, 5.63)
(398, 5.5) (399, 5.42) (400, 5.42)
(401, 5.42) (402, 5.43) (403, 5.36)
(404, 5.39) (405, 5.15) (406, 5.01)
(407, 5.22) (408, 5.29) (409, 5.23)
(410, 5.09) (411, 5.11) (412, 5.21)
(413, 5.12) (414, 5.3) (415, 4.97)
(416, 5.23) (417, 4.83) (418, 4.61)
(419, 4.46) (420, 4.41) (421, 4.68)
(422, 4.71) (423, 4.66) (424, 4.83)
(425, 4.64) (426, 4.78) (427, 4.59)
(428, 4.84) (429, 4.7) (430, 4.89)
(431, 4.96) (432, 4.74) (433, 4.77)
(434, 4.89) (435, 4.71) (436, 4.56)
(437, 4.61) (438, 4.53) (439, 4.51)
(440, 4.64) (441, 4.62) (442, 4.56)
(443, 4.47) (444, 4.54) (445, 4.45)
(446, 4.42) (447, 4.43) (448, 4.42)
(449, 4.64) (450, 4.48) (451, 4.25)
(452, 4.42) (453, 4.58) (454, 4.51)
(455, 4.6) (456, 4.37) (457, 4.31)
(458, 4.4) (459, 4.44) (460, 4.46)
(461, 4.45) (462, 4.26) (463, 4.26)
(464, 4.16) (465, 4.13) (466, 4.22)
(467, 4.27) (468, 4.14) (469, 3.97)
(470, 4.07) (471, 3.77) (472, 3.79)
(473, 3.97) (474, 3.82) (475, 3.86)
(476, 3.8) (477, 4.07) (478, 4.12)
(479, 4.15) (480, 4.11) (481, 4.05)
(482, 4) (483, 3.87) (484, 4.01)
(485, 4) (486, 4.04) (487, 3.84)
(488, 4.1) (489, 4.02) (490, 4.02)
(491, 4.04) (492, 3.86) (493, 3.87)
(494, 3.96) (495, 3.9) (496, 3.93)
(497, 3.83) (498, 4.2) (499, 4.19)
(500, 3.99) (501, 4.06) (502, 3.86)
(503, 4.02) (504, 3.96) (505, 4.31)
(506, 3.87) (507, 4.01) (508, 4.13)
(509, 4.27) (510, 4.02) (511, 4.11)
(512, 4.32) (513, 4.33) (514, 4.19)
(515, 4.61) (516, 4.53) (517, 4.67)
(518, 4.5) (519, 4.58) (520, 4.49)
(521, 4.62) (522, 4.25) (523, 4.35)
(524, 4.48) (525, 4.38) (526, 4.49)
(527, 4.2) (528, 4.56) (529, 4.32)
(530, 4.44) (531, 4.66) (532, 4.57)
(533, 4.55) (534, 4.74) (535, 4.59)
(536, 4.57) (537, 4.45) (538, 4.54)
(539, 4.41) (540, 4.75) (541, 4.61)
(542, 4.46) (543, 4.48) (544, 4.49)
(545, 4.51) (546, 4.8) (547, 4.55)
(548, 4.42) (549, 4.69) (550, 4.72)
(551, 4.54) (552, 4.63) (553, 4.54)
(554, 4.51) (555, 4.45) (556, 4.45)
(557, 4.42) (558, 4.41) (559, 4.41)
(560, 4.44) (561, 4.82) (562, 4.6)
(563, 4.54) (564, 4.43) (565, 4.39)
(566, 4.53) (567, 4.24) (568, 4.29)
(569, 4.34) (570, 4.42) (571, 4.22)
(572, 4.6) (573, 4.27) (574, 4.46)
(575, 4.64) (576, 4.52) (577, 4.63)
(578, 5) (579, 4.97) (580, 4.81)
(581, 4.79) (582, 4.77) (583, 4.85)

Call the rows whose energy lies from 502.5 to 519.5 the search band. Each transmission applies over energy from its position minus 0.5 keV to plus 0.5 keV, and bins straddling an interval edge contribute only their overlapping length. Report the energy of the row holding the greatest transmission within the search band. 517 keV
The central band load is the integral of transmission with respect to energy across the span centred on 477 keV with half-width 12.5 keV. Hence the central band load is 100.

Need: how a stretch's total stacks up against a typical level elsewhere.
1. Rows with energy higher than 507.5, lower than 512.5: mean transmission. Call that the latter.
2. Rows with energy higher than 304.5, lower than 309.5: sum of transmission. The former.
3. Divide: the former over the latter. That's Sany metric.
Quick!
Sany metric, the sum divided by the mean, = 6.2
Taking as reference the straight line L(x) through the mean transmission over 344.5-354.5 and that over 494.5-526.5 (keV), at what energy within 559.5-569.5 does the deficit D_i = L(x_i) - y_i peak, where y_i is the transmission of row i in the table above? 567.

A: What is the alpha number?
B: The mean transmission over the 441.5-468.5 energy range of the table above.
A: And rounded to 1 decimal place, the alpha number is 4.4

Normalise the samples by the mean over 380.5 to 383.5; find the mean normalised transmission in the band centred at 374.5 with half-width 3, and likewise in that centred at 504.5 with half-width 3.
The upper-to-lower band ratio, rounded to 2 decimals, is 0.78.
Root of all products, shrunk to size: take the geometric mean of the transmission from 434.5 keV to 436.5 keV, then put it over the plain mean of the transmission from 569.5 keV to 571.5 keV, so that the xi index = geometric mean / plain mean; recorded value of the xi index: 1.07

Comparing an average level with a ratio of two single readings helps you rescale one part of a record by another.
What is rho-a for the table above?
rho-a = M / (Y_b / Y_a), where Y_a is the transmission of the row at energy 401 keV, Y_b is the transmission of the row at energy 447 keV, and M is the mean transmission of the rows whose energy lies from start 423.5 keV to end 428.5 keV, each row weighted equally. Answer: 5.8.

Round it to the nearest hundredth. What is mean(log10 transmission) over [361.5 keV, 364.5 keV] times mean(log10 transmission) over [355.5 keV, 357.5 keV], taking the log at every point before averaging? 0.51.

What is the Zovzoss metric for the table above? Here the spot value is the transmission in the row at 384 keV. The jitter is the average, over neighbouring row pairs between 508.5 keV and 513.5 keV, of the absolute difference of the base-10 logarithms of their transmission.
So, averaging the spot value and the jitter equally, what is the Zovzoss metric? 2.52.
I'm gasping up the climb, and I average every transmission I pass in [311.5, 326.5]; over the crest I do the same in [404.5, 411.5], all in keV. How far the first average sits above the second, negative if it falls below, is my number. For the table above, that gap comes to 0.15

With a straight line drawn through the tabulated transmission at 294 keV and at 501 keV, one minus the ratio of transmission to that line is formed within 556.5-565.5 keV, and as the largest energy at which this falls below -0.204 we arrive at 561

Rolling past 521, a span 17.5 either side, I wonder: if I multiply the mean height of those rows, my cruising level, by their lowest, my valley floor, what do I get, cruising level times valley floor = 17.0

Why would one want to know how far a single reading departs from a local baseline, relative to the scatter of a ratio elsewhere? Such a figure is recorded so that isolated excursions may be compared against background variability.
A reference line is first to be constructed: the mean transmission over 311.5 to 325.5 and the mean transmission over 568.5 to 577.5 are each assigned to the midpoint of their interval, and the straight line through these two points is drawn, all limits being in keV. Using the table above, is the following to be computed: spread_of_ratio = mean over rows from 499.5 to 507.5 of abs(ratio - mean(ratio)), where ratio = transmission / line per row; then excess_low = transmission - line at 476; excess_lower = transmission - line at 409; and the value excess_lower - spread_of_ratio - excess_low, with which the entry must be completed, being 1.2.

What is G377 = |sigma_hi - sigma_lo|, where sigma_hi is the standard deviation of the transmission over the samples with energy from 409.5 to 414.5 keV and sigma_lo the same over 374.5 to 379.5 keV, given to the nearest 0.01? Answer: 0.00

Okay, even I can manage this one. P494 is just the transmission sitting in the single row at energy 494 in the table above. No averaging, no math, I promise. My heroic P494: 3.96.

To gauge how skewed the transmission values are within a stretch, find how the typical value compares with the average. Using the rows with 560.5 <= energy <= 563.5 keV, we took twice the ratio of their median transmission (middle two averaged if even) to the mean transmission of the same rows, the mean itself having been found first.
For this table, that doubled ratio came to 1.977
